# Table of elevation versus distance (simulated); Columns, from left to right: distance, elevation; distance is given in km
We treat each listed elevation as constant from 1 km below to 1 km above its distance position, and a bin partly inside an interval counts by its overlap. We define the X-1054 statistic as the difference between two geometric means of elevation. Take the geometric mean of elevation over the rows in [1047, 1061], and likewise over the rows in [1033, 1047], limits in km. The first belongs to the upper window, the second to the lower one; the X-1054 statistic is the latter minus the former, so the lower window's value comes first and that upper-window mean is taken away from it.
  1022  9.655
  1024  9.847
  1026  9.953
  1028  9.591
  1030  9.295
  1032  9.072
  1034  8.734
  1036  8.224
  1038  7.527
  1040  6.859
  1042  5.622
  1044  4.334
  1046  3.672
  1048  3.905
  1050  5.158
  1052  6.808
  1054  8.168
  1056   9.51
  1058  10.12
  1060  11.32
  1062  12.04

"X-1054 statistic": -1.3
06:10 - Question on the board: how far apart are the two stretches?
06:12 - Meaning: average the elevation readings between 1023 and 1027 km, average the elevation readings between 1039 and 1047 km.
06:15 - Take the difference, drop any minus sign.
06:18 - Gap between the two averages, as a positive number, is 4.8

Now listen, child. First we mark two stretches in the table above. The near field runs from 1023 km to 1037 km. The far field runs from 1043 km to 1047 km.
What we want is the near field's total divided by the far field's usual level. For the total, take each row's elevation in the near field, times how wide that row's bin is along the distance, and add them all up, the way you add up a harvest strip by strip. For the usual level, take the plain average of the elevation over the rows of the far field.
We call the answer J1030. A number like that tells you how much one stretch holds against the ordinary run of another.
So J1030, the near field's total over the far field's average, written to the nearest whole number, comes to 32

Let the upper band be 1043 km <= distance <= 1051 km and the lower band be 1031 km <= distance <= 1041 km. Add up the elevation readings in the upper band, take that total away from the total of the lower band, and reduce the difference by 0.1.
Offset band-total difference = 23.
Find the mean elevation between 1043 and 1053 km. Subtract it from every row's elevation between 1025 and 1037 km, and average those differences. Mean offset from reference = 4.4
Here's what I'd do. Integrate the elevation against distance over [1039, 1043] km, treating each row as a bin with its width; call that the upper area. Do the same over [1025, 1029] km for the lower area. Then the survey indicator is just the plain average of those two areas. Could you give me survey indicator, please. 32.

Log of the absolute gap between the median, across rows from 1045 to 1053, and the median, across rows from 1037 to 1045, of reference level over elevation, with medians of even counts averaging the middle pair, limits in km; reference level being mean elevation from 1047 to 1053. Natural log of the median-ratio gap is -1.10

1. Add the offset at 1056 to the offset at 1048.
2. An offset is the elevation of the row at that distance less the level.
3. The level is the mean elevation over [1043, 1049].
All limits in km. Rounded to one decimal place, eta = 5.5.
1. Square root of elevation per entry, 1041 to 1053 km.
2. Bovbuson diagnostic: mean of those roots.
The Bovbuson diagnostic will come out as 2.20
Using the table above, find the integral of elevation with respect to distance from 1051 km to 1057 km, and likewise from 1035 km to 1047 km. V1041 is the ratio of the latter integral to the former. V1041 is 1.5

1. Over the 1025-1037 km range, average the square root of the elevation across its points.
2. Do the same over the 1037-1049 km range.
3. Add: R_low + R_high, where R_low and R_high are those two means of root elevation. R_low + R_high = 5.31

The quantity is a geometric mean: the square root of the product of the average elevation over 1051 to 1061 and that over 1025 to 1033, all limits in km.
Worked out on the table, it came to 9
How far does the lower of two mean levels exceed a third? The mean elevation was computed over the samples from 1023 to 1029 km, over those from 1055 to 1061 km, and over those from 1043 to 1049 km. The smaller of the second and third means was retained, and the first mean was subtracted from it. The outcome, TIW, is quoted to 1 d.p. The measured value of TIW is -5.8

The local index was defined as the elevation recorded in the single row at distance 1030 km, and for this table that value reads 9.295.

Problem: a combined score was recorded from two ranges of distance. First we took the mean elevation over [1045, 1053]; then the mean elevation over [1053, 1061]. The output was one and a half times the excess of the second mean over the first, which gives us 7.3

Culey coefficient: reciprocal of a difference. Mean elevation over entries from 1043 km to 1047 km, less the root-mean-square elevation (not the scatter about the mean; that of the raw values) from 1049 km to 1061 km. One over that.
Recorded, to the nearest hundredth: -0.21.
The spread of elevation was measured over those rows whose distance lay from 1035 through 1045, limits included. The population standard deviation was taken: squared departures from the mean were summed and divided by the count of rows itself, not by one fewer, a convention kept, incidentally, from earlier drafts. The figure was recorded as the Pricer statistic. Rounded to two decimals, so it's 1.39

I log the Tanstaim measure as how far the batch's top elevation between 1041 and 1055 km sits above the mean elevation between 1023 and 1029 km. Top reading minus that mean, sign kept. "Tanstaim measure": -1.6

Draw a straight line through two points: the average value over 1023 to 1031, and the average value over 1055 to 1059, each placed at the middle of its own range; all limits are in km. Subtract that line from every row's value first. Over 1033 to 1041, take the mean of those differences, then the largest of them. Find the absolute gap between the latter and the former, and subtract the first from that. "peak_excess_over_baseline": 3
